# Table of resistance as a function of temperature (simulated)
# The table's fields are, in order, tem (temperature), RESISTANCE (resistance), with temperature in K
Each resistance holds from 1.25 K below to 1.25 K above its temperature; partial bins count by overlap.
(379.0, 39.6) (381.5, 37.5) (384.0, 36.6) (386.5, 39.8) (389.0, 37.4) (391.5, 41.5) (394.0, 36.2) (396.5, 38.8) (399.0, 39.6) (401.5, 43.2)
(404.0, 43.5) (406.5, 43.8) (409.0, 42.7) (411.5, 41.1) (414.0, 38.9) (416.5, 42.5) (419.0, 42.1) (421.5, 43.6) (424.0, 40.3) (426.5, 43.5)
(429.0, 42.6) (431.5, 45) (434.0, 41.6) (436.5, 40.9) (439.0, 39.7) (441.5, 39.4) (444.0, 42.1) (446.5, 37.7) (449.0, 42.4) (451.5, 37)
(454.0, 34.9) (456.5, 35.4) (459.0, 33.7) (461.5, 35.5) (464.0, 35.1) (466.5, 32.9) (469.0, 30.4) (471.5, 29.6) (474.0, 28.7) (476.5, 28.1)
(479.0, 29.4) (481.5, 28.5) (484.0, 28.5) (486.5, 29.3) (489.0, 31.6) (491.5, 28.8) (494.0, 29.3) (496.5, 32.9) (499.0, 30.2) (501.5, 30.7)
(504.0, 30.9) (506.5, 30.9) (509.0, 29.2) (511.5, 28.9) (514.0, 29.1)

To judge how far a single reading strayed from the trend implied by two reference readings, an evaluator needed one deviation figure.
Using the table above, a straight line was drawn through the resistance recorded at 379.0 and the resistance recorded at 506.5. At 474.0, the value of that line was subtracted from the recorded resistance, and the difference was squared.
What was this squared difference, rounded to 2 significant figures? 20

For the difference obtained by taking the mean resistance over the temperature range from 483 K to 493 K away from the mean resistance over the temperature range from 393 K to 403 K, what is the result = 10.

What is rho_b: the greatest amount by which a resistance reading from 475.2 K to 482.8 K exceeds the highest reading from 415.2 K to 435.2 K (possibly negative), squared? 243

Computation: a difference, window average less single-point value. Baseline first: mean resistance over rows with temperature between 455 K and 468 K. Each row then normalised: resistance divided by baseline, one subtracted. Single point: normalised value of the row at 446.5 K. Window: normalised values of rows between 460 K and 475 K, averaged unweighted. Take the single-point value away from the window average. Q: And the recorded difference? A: -0.16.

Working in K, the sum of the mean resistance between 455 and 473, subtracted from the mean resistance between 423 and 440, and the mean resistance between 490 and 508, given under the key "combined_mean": 39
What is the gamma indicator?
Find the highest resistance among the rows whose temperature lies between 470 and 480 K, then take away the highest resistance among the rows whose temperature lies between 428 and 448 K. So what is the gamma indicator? -15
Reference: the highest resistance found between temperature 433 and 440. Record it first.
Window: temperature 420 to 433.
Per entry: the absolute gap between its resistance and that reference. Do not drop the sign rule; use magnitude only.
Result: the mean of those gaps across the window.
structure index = 1.9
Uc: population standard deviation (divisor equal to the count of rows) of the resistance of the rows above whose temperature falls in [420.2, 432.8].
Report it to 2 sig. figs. 1.6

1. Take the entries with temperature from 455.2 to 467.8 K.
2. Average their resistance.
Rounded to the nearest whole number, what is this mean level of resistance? 35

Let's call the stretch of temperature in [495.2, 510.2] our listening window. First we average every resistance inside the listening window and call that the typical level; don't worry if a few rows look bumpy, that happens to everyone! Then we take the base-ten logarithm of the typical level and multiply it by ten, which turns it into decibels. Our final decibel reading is 14.9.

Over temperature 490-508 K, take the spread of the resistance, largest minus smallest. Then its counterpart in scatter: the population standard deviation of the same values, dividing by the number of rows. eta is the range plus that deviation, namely 5.3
